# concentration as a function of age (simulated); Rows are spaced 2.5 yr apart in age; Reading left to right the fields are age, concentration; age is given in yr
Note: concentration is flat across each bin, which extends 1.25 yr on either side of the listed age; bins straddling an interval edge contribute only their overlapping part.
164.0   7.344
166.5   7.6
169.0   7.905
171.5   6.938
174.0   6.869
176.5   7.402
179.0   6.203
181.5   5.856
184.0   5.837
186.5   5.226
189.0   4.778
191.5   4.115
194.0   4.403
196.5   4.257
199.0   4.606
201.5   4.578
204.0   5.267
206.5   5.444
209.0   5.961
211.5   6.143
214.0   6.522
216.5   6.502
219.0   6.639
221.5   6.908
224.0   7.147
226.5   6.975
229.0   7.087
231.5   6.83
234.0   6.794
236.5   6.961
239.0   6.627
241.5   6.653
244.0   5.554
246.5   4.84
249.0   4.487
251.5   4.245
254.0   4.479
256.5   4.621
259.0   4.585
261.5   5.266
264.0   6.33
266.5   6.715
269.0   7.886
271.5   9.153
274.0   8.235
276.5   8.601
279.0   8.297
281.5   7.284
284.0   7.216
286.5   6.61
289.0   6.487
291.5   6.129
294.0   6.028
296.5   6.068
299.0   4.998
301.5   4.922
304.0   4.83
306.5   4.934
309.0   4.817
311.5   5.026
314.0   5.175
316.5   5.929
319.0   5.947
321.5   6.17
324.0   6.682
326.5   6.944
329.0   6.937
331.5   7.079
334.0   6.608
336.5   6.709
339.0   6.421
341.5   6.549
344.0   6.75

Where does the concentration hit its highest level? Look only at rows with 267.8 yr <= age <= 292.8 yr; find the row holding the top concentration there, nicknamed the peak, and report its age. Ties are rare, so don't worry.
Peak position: 271.5 yr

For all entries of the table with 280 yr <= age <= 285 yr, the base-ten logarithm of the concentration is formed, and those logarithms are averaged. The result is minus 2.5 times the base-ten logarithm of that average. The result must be 0.16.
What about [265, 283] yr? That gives 0.11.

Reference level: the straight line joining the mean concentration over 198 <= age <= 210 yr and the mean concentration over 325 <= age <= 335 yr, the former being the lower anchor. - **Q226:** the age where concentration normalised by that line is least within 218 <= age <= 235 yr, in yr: 234.0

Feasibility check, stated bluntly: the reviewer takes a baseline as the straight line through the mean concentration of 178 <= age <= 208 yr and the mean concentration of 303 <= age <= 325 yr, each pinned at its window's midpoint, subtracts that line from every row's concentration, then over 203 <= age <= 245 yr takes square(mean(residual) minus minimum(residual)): 1.3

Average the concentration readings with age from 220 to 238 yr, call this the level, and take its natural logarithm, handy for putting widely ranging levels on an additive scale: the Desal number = 1.94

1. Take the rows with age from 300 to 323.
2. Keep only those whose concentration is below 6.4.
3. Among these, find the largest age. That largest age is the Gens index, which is 321.5 yr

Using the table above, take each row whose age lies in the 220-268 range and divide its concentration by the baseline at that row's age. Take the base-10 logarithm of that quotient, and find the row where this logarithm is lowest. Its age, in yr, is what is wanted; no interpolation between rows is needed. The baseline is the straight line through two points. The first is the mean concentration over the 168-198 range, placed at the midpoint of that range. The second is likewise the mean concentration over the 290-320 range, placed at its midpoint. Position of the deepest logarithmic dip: 251.5 yr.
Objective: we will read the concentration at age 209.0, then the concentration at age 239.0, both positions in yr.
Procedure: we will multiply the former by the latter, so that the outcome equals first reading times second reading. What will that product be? 40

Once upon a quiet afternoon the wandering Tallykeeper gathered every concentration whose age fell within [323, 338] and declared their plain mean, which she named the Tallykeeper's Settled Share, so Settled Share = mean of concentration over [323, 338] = 6.8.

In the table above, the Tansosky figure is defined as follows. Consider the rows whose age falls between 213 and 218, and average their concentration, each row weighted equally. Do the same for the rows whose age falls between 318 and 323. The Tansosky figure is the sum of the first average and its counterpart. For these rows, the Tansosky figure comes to 12.6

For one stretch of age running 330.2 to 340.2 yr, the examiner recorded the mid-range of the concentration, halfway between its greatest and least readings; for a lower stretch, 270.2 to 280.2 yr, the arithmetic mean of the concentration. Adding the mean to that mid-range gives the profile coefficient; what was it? 15.3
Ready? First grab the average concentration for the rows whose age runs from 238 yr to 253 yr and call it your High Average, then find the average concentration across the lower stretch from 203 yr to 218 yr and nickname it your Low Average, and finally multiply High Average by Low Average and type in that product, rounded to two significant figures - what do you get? 32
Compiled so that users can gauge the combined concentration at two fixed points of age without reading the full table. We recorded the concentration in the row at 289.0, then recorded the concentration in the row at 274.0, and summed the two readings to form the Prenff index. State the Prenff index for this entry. 14.7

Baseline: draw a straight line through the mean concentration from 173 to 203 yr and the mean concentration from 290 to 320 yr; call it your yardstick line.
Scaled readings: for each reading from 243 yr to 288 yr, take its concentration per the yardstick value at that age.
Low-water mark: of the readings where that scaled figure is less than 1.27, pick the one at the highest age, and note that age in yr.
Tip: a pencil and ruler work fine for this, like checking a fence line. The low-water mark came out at 286.5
